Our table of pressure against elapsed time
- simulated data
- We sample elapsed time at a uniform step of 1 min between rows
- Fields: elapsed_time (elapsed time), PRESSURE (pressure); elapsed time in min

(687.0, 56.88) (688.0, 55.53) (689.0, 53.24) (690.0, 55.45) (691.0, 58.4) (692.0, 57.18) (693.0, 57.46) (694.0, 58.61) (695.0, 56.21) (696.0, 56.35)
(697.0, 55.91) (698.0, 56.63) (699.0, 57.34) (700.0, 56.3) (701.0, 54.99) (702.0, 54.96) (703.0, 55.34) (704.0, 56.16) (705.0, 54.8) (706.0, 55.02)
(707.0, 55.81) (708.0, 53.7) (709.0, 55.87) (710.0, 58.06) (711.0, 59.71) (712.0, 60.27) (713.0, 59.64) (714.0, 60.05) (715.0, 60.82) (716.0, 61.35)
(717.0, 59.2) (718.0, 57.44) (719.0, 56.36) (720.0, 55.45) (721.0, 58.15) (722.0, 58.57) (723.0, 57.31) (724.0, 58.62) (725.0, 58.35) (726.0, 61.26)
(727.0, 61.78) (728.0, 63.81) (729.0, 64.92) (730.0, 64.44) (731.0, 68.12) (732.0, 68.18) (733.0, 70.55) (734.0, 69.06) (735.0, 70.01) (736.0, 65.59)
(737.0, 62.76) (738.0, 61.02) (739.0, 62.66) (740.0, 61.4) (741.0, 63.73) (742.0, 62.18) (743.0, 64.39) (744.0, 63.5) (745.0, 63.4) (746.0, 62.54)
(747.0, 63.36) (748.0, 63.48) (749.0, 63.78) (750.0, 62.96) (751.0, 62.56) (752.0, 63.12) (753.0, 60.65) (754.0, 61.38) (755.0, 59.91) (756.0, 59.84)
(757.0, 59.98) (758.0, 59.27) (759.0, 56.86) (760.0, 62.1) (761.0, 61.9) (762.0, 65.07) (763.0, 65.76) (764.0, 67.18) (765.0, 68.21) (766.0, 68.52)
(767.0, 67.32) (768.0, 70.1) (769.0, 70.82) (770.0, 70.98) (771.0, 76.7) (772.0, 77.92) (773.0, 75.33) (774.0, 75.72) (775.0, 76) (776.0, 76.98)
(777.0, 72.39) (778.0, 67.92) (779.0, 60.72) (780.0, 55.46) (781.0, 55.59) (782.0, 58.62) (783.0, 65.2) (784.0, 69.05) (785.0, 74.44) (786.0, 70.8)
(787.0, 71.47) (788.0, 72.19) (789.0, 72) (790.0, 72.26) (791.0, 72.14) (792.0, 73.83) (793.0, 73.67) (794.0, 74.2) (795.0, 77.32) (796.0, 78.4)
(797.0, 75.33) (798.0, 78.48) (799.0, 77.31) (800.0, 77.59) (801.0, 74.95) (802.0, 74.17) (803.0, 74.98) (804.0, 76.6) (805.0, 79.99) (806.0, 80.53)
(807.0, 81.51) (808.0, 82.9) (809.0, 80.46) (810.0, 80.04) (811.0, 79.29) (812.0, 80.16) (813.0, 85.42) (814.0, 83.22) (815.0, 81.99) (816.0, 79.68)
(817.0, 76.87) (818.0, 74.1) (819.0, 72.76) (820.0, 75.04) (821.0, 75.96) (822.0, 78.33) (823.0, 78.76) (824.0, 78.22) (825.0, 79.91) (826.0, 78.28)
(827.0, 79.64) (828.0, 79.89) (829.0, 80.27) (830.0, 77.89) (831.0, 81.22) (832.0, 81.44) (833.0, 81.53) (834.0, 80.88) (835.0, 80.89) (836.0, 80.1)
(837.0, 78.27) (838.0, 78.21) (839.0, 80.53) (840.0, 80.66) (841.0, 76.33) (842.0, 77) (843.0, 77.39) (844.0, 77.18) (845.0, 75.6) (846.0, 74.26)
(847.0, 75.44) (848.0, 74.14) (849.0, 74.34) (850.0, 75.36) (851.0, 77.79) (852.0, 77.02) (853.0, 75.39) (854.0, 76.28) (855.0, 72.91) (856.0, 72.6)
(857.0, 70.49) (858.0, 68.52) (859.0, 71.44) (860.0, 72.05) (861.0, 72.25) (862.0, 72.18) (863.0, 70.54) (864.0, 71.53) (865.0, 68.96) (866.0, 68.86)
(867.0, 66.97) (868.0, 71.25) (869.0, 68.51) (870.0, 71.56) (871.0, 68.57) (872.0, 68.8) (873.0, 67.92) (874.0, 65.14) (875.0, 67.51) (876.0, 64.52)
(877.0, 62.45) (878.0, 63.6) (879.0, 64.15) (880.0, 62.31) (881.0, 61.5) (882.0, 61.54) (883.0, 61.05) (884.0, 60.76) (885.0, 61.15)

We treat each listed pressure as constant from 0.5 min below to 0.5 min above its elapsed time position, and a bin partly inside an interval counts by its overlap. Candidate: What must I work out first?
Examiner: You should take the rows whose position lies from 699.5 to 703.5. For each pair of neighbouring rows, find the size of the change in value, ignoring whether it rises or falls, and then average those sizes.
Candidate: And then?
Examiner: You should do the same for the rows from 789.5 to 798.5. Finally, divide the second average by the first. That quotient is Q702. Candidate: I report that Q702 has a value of 2.8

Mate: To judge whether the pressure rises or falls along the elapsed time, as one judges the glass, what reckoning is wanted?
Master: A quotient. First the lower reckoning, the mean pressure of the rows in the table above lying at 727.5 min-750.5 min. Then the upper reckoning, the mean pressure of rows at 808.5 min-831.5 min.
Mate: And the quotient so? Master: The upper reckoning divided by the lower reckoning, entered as 1.223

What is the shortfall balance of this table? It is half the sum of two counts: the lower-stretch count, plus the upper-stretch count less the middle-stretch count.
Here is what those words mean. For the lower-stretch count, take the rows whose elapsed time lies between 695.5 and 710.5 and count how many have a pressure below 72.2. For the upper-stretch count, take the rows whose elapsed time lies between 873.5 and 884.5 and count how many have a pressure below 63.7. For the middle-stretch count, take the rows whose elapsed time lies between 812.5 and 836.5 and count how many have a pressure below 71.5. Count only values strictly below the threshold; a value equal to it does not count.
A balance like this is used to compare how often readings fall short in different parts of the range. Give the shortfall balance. 11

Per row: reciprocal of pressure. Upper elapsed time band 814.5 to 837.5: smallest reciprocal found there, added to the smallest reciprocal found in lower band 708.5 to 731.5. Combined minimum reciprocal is 0.0269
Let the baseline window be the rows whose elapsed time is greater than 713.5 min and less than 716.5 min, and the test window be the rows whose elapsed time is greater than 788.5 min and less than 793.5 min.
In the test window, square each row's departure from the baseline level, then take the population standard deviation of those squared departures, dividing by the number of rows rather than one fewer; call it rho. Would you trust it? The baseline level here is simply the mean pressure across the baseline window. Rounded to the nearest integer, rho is 19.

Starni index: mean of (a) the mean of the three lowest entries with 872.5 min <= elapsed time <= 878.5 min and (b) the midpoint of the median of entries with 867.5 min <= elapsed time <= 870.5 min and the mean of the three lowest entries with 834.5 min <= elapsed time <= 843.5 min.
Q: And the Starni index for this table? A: 69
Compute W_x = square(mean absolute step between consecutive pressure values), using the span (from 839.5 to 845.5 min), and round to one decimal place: 2.1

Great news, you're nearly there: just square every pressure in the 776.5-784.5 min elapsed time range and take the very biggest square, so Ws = 5240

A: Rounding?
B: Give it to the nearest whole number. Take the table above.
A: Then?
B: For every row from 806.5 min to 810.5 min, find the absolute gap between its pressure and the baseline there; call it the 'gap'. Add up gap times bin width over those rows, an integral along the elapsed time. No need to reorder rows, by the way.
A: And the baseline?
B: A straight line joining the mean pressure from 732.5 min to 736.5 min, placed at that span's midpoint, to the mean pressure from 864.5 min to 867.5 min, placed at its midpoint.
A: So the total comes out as 51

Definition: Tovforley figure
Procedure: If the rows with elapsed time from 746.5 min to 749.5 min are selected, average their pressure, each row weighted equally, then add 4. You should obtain 68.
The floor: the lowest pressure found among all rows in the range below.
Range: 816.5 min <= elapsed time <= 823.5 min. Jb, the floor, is 72.76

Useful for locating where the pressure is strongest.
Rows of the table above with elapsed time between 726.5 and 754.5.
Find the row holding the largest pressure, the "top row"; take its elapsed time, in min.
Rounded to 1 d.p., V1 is 733.0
